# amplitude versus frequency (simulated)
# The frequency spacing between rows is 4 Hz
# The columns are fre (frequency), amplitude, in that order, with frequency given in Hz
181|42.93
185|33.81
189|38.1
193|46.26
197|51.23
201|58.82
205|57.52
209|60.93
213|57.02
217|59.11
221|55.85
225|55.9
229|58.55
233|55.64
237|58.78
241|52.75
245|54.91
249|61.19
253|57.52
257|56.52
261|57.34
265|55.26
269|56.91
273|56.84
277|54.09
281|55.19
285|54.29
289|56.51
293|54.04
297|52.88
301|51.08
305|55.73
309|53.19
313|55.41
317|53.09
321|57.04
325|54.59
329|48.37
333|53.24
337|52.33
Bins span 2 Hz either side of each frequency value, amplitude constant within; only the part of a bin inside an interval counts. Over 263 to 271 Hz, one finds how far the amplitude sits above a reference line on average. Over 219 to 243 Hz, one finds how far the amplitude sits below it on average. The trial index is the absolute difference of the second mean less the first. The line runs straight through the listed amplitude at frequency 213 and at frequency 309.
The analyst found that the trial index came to 1.2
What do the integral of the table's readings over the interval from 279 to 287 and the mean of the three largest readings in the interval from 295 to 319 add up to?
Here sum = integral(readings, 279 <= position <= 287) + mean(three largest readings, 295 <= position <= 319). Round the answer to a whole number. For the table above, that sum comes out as 493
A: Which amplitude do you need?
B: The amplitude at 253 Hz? 57.52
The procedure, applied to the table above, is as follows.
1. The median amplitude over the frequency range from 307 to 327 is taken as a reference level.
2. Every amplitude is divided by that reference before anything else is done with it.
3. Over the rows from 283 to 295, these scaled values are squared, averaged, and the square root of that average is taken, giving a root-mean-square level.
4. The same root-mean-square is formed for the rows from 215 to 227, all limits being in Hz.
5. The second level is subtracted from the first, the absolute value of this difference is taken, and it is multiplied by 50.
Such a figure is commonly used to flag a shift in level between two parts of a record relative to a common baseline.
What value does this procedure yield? 1.8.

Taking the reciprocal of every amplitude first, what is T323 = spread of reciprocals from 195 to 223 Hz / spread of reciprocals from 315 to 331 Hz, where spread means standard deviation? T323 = 0.8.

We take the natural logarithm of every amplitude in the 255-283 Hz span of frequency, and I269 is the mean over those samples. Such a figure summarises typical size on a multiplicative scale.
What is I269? 4.03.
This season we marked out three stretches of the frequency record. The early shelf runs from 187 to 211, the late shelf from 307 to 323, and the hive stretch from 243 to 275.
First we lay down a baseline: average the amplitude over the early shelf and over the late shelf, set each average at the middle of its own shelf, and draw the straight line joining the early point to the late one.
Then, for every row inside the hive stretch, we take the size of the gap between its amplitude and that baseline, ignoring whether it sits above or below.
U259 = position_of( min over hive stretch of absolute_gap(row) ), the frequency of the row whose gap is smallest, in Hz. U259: 265 Hz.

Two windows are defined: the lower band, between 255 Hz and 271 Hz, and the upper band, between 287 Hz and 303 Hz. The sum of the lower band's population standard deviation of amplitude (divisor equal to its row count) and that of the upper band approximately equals 2.7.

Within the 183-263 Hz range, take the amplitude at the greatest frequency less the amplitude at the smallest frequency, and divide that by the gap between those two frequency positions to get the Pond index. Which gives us 0.31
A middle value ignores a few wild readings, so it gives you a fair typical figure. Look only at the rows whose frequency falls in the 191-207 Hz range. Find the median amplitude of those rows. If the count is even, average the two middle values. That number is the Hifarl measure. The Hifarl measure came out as 54.4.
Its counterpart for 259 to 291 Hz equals 55.9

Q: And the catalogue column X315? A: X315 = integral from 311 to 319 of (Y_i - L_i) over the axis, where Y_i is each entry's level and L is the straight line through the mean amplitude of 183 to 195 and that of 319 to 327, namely -5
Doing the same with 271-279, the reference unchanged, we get 44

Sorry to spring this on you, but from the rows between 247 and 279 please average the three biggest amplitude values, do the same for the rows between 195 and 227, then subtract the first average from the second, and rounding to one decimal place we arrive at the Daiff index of 0.9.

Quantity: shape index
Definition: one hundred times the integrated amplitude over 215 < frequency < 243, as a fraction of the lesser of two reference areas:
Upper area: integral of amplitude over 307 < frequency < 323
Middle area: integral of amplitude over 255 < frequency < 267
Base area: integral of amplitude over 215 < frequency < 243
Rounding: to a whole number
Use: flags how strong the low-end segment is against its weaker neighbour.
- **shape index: 234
